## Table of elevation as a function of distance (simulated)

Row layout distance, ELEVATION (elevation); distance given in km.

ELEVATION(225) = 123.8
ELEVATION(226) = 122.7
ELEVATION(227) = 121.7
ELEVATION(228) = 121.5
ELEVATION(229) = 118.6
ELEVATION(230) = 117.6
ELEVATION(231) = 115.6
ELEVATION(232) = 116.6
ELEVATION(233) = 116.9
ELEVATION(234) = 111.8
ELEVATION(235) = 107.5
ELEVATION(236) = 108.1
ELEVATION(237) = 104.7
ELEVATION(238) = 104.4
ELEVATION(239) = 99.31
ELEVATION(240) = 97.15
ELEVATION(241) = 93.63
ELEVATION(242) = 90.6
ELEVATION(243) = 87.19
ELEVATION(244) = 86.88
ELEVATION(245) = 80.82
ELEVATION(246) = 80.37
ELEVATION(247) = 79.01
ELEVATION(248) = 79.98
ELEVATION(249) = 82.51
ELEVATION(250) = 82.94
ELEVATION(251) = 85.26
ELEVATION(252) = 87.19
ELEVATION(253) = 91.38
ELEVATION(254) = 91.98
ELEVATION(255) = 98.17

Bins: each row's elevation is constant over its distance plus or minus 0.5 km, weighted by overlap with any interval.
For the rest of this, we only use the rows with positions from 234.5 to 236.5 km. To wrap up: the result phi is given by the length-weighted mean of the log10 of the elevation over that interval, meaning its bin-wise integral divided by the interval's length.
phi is 2.03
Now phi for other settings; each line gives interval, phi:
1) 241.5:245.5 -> 1.94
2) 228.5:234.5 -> 2.07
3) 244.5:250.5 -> 1.91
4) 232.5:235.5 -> 2.05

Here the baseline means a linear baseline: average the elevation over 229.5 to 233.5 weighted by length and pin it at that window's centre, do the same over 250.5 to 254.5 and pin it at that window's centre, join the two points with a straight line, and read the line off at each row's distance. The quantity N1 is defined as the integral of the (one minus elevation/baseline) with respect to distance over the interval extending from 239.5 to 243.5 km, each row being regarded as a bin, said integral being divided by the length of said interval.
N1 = 0.11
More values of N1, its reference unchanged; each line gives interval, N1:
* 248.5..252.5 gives 0.08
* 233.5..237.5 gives 0.03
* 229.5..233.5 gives 0.00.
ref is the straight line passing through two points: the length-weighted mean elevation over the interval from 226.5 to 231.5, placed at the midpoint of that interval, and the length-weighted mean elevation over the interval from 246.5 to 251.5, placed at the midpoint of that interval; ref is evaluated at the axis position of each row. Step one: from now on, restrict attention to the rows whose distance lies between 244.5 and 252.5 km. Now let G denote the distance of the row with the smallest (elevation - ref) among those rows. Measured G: 245 km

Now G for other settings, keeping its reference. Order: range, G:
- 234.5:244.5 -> 243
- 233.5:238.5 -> 235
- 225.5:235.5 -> 226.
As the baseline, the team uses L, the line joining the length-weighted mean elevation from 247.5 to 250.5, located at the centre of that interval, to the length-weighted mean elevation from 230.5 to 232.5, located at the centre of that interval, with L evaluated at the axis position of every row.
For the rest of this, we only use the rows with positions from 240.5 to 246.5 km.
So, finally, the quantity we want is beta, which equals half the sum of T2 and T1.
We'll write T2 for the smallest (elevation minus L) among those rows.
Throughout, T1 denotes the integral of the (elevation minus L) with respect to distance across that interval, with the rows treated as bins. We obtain -22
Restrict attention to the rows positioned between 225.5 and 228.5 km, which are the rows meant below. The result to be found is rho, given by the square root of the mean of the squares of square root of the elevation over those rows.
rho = 11.0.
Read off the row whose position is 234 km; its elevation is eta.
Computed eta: 111.8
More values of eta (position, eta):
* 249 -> 82.51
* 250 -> 82.94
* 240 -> 97.15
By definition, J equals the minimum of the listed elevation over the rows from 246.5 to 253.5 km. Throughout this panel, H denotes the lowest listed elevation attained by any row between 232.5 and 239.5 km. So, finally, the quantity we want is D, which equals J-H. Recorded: -20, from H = 99.31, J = 79.01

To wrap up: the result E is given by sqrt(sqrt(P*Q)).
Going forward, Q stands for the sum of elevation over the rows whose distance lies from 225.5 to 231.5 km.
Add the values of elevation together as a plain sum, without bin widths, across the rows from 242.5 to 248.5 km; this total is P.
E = 24.4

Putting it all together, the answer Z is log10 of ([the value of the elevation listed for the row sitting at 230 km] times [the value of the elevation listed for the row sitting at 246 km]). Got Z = 3.98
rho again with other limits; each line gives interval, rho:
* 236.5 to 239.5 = 10.1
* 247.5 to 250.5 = 9.0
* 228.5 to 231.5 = 10.8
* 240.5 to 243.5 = 9.5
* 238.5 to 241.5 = 9.8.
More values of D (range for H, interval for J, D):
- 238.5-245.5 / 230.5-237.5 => 24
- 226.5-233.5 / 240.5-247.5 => -37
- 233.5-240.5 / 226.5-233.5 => 18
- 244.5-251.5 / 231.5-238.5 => 25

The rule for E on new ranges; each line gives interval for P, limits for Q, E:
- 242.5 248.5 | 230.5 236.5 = 24.0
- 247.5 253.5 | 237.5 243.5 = 23.2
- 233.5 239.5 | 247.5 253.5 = 23.9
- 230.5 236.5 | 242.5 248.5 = 24.0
